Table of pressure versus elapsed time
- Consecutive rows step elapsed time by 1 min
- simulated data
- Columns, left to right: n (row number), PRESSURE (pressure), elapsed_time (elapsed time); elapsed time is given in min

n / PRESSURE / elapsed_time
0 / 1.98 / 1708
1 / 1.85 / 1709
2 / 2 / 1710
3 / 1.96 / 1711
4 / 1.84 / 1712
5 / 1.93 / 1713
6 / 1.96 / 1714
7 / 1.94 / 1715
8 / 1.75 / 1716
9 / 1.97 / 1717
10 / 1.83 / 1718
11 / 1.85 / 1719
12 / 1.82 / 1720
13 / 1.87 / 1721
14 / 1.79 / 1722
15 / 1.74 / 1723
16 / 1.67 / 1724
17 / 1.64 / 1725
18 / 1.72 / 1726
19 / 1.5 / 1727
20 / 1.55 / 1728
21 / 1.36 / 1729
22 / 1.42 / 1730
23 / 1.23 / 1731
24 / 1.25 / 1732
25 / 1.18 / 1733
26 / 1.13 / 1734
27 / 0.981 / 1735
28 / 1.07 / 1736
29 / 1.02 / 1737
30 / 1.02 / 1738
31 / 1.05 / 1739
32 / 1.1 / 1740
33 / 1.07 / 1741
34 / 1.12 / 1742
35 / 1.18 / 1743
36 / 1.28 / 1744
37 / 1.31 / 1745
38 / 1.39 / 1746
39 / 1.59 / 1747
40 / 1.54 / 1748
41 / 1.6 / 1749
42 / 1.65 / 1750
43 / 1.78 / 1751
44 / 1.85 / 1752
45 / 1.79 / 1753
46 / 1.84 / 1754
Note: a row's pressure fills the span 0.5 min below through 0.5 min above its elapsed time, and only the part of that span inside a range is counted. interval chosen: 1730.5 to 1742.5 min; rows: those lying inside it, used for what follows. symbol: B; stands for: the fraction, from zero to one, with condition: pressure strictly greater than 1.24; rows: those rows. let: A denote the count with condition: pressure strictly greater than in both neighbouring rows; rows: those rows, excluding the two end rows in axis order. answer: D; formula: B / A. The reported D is 0.03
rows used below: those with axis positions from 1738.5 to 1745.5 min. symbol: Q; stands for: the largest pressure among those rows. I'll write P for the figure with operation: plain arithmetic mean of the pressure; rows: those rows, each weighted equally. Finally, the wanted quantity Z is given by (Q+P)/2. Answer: 1.23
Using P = 1.16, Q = 1.31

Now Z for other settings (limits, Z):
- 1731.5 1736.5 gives 1.19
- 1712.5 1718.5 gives 1.93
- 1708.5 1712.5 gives 1.96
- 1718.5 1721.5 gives 1.86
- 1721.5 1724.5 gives 1.76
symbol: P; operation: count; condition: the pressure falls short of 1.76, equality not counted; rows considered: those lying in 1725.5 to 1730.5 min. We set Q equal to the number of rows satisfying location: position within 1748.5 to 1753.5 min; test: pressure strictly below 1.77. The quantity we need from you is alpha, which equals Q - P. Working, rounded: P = 5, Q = 2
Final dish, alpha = -3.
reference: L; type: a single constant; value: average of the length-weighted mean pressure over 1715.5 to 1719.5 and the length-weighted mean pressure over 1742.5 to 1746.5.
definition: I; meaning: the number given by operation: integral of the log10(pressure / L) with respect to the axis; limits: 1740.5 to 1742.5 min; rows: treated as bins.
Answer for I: -0.3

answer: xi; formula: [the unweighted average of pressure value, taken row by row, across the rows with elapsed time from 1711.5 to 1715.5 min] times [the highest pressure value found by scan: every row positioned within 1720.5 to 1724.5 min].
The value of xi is 3.6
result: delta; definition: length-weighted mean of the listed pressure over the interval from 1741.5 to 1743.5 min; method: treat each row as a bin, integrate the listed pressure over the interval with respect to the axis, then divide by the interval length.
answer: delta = 1.15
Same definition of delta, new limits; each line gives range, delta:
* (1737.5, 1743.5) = 1.09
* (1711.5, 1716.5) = 1.88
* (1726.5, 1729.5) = 1.47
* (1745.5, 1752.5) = 1.63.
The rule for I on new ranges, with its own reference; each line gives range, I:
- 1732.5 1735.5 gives -0.5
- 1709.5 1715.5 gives 0.5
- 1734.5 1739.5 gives -0.9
